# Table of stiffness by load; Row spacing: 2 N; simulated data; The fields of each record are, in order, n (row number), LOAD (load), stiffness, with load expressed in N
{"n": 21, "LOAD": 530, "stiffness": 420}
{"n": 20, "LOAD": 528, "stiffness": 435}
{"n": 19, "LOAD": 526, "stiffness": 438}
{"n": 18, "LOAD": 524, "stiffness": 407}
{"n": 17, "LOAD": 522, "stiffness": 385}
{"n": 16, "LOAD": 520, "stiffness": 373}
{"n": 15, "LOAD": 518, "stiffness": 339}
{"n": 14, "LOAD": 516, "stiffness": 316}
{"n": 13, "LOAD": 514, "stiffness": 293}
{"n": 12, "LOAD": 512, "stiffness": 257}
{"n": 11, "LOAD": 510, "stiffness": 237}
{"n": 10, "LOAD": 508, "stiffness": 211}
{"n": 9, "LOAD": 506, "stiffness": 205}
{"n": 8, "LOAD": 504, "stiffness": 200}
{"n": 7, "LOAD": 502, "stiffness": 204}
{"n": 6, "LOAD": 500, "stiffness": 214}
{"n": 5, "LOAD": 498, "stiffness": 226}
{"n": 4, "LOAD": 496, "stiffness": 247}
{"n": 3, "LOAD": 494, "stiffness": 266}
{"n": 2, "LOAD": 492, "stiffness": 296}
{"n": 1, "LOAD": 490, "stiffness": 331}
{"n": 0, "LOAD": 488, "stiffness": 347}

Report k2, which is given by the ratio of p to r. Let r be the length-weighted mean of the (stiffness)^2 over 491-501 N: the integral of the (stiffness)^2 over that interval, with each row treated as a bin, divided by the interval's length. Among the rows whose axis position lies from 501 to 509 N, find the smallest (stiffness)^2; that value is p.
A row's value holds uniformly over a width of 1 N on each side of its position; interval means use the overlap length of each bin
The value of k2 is 0.6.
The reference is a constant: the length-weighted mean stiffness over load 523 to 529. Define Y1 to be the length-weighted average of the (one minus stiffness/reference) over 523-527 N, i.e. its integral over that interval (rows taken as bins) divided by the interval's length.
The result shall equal 0.0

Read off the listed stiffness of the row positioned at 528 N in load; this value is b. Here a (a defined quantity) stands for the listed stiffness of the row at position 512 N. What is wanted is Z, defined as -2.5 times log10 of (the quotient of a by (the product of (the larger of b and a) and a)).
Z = 6.60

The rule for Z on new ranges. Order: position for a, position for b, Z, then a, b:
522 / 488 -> 6.46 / 385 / 347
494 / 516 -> 6.25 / 266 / 316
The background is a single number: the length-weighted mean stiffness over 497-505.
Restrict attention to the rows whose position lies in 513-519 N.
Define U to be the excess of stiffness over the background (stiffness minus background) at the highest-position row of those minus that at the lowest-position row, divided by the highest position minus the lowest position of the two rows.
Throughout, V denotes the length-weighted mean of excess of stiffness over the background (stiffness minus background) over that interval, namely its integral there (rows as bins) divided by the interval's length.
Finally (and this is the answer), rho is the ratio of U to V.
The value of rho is 0.11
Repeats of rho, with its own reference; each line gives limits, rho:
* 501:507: -0.03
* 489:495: -0.19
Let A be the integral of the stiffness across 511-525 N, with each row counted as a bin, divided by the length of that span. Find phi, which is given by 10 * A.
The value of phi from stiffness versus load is 3386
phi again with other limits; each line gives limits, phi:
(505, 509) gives 2080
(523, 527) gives 4225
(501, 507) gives 2030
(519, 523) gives 3790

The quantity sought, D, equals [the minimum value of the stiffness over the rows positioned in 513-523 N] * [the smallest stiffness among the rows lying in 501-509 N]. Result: 58600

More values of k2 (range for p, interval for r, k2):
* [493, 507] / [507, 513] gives 0.7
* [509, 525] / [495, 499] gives 1.0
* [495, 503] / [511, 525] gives 0.4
